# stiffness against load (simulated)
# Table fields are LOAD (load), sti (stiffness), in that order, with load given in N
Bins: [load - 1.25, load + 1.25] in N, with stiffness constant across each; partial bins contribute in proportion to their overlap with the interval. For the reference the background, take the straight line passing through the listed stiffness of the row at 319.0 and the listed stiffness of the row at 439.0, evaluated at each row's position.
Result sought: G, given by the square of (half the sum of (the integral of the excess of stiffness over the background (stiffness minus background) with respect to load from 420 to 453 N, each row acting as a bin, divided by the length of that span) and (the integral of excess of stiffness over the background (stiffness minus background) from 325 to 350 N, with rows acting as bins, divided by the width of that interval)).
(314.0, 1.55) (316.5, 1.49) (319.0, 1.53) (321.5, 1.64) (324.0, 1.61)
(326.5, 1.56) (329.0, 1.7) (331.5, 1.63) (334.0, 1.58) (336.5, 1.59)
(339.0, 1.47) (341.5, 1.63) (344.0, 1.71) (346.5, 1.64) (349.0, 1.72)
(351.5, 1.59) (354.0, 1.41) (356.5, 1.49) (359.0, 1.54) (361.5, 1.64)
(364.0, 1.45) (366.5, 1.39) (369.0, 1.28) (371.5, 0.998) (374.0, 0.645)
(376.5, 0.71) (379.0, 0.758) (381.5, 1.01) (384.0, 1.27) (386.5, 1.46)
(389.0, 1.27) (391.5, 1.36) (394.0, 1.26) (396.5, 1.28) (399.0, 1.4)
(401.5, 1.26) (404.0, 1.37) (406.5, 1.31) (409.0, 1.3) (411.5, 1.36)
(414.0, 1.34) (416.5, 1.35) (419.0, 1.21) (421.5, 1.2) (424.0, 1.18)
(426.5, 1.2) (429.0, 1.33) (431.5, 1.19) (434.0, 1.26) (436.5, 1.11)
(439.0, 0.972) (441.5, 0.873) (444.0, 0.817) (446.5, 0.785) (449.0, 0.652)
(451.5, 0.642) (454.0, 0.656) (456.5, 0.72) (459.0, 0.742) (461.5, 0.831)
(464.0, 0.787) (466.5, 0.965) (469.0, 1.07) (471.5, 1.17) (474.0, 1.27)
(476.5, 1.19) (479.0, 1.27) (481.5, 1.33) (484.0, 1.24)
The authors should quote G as 0.011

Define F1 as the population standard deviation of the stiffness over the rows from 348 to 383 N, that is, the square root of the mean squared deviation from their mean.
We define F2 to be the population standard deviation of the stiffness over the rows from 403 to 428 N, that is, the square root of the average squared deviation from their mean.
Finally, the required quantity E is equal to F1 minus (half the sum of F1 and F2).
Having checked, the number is 0.14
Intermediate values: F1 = 0.35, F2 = 0.07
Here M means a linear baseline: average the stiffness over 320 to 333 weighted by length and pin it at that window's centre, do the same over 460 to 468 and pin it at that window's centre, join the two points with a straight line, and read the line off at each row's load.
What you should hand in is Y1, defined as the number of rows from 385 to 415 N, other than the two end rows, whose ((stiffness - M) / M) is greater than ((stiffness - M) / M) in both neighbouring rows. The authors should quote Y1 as 4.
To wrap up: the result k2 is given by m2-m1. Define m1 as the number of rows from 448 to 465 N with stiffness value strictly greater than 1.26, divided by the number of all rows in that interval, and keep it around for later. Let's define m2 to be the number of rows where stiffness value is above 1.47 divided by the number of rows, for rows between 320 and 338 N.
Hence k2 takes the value 1.00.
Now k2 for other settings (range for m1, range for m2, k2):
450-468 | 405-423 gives 0.00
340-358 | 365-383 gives -1.00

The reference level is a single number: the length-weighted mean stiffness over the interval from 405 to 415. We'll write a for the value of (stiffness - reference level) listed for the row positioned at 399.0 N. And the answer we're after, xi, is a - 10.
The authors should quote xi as -9.9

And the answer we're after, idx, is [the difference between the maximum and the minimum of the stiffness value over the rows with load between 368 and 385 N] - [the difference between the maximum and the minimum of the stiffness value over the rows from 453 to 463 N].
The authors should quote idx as 0.46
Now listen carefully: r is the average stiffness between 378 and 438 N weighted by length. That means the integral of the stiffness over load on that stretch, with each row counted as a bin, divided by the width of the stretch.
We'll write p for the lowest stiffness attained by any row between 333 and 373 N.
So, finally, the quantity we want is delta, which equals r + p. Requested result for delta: 2.3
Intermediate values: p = 0.998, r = 1.25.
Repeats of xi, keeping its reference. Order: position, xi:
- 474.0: -10.1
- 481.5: -10.0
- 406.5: -10.0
